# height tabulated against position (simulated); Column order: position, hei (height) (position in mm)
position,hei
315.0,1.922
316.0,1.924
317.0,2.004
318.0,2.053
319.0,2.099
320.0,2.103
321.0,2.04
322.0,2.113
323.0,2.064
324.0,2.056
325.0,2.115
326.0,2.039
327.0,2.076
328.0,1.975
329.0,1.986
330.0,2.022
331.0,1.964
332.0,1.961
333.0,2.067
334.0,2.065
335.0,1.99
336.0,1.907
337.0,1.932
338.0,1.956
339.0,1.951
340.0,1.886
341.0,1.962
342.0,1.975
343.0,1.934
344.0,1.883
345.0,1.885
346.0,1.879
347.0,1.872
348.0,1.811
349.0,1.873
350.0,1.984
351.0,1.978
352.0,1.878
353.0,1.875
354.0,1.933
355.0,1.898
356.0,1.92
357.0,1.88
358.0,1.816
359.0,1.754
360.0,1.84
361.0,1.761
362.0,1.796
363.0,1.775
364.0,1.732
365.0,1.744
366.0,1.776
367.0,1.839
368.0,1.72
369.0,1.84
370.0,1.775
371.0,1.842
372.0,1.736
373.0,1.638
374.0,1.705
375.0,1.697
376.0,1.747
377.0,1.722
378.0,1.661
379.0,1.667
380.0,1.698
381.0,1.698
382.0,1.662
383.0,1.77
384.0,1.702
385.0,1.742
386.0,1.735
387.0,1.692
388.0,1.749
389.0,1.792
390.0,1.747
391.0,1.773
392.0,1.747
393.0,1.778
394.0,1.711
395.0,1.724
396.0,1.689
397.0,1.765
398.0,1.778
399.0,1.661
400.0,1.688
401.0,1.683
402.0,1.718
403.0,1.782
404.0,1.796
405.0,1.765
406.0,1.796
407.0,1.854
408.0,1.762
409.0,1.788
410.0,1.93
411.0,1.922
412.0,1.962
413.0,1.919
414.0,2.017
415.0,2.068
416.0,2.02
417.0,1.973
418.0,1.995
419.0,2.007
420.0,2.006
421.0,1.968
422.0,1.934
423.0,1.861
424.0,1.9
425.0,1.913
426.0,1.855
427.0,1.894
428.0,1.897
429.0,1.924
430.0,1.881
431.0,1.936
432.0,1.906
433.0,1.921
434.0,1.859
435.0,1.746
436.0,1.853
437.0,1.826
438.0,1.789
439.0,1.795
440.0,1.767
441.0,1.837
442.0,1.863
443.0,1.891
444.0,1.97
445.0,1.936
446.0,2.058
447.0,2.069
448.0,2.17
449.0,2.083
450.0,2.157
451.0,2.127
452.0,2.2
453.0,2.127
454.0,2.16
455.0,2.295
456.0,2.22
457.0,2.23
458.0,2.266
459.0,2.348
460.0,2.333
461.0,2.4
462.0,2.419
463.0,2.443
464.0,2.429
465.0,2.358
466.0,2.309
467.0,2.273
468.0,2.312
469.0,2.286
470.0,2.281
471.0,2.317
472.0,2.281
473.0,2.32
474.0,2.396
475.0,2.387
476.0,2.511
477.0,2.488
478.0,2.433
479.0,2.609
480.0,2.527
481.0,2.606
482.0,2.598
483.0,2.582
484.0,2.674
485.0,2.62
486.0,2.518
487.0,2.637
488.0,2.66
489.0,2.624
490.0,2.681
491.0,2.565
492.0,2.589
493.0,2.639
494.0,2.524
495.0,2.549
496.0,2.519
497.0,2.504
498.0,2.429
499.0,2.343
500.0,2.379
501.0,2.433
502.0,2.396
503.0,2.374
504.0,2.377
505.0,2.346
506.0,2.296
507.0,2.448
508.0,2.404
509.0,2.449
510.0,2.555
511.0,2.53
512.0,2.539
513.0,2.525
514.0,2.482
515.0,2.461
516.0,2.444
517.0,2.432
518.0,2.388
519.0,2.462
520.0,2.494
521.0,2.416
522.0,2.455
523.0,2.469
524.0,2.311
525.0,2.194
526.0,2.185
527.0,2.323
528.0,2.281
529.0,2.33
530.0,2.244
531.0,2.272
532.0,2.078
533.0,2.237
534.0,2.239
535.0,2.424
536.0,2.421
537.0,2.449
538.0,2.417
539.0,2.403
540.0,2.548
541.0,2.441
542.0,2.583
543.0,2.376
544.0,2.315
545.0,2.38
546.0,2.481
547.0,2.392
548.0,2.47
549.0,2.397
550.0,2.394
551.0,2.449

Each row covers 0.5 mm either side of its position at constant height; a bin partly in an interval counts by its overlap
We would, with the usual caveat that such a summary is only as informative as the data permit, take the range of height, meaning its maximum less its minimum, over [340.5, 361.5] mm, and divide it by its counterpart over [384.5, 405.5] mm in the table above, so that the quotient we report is 1.70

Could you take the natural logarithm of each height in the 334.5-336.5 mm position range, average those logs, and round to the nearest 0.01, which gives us 0.67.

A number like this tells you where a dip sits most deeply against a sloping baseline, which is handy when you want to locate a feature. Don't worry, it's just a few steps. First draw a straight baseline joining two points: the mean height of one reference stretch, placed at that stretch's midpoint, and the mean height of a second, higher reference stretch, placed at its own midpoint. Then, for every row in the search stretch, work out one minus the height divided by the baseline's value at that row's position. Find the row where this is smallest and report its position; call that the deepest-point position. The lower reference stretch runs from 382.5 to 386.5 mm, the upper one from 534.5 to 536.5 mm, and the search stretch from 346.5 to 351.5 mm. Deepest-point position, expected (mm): 350.0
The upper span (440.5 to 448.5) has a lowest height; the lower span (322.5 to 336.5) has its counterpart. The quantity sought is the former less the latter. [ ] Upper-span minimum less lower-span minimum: -0.1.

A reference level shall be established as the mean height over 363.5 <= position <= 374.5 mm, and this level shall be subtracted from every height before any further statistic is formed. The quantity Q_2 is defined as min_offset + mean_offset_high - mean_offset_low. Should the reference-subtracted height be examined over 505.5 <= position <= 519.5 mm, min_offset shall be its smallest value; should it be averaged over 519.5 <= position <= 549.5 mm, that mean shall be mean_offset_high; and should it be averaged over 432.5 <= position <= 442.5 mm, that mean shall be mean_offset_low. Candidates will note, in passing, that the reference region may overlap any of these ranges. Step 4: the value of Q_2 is 1.1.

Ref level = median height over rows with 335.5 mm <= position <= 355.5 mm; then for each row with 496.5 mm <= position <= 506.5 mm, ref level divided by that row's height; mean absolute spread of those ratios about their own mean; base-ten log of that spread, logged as -1.86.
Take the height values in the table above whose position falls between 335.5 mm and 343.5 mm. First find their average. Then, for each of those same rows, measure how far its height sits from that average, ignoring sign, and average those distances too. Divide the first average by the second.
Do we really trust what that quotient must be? 84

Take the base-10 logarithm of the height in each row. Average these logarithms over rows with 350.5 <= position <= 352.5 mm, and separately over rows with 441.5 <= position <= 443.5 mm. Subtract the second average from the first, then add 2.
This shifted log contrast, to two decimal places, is 2.01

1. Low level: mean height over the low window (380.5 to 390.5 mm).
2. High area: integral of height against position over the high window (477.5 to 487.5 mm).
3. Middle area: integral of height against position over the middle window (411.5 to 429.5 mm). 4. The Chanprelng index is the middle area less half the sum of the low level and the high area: 21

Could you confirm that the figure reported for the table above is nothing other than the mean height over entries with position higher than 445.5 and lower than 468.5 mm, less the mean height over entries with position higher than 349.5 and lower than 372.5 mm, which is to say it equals 0.4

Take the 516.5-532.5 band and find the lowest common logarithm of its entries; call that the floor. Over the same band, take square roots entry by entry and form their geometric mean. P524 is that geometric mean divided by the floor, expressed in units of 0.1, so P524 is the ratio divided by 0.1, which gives 48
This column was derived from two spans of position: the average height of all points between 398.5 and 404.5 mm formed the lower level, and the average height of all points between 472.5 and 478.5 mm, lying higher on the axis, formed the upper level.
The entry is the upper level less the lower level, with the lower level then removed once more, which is -1.0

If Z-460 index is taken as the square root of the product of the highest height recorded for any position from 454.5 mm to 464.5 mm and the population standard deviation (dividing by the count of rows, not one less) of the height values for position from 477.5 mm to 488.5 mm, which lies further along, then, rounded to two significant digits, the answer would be 0.40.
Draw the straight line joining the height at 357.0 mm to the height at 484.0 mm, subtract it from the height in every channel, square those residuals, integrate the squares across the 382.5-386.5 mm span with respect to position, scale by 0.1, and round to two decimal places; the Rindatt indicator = 0.04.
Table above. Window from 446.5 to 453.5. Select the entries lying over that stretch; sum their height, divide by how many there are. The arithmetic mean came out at 2.13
